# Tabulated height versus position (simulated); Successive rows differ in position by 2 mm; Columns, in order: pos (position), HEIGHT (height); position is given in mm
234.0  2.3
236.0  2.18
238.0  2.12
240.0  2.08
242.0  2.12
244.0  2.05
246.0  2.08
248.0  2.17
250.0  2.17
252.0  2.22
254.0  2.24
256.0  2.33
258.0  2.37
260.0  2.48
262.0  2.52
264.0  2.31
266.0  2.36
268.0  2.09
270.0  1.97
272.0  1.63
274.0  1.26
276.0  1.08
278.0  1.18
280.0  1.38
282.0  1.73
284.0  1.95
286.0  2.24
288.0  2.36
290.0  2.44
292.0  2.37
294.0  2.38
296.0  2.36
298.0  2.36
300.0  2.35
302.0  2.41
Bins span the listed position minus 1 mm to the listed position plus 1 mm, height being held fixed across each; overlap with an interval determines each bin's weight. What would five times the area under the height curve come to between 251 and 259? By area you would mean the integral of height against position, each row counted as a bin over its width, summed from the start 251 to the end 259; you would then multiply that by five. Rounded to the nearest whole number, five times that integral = 92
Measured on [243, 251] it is 85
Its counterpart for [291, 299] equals 95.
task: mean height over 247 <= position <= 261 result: 2.28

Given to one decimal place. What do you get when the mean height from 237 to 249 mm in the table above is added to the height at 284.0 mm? 4.1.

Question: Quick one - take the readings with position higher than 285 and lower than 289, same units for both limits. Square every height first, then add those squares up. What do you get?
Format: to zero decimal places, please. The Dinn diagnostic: 11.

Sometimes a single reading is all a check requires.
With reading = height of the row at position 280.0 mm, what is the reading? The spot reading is 1.38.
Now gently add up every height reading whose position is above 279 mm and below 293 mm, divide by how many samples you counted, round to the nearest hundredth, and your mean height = 2.07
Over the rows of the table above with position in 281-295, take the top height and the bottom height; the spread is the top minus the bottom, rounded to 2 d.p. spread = 0.71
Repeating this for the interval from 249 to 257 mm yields 0.16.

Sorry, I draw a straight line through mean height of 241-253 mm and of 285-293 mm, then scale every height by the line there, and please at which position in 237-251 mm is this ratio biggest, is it 238.0 mm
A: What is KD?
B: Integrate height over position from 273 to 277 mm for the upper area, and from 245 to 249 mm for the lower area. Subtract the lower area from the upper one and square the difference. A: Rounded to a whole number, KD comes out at 15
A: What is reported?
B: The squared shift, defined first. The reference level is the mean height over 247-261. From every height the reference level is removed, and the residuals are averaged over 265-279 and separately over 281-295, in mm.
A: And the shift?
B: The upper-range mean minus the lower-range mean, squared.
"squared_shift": 0.31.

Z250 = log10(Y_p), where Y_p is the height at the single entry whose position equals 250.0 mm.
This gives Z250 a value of 0.34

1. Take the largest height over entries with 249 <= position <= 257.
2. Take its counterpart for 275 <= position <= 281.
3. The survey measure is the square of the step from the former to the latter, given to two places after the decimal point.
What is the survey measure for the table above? 0.90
